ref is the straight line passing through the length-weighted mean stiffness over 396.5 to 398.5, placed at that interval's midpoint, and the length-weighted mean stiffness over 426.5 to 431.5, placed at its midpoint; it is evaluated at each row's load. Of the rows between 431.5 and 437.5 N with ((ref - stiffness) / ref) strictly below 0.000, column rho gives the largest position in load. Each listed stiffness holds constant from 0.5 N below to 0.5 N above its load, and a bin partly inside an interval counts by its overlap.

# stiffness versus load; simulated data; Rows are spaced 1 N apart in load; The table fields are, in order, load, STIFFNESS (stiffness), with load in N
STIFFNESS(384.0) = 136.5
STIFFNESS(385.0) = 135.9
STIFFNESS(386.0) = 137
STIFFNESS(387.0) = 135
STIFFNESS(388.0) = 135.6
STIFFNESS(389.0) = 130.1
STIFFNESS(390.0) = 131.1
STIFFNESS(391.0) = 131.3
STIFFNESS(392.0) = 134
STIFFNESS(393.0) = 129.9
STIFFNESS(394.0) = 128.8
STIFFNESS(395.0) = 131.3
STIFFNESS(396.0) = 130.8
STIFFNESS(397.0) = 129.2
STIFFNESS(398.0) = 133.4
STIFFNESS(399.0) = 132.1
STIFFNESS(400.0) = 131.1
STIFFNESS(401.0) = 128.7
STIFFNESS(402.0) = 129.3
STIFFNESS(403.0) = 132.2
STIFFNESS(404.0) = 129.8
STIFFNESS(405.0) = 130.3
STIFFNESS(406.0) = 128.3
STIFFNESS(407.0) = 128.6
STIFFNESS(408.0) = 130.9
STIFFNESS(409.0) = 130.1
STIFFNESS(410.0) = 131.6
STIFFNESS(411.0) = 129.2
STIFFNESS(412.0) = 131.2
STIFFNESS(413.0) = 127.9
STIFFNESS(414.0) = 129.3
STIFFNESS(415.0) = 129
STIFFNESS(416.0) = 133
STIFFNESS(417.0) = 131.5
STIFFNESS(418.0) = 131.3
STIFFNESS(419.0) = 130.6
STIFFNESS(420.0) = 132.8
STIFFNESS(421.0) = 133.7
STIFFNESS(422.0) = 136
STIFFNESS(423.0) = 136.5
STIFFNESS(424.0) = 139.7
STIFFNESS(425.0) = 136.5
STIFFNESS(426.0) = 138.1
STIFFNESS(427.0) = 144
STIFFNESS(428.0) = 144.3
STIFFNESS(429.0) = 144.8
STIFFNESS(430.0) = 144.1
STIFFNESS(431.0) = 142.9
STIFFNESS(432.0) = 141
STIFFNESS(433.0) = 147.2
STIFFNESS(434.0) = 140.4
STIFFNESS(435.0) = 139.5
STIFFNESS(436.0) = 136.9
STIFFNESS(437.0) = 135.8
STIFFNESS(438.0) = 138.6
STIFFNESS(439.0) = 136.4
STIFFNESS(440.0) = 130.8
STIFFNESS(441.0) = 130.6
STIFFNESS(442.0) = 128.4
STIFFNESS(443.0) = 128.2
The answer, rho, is 433.0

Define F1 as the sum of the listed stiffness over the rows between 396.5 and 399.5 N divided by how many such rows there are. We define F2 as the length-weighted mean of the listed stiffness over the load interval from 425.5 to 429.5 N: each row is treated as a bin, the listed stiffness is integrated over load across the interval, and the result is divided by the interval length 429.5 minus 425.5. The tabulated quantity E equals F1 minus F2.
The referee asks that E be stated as -11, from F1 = 132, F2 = 143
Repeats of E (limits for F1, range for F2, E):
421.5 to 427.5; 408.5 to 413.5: 8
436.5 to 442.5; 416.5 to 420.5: 2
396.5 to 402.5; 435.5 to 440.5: -5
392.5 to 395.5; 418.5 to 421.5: -2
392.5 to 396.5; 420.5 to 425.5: -6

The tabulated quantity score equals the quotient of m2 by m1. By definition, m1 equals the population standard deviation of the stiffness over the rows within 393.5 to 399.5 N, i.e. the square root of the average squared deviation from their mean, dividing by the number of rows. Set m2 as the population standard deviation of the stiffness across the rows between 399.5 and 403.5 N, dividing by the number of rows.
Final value 0.9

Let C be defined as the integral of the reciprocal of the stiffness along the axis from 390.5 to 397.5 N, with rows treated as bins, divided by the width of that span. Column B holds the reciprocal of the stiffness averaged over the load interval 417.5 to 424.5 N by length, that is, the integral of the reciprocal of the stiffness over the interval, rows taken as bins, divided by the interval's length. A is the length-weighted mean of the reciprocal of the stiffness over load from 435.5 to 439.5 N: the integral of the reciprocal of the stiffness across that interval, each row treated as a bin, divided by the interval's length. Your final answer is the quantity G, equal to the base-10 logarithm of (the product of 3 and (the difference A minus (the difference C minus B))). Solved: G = -1.67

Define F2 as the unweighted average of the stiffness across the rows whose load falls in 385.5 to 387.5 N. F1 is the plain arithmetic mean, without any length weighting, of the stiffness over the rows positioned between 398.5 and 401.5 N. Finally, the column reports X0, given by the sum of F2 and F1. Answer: 267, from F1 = 130.6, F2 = 136.0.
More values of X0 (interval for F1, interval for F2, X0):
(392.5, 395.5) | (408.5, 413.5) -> 260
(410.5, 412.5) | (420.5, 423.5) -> 266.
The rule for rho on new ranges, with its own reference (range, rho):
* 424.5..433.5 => 433.0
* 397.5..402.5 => 399.0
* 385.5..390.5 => 390.0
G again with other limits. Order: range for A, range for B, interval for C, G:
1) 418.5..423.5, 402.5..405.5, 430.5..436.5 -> -1.62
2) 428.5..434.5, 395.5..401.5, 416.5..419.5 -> -1.68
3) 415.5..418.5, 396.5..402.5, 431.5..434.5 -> -1.61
